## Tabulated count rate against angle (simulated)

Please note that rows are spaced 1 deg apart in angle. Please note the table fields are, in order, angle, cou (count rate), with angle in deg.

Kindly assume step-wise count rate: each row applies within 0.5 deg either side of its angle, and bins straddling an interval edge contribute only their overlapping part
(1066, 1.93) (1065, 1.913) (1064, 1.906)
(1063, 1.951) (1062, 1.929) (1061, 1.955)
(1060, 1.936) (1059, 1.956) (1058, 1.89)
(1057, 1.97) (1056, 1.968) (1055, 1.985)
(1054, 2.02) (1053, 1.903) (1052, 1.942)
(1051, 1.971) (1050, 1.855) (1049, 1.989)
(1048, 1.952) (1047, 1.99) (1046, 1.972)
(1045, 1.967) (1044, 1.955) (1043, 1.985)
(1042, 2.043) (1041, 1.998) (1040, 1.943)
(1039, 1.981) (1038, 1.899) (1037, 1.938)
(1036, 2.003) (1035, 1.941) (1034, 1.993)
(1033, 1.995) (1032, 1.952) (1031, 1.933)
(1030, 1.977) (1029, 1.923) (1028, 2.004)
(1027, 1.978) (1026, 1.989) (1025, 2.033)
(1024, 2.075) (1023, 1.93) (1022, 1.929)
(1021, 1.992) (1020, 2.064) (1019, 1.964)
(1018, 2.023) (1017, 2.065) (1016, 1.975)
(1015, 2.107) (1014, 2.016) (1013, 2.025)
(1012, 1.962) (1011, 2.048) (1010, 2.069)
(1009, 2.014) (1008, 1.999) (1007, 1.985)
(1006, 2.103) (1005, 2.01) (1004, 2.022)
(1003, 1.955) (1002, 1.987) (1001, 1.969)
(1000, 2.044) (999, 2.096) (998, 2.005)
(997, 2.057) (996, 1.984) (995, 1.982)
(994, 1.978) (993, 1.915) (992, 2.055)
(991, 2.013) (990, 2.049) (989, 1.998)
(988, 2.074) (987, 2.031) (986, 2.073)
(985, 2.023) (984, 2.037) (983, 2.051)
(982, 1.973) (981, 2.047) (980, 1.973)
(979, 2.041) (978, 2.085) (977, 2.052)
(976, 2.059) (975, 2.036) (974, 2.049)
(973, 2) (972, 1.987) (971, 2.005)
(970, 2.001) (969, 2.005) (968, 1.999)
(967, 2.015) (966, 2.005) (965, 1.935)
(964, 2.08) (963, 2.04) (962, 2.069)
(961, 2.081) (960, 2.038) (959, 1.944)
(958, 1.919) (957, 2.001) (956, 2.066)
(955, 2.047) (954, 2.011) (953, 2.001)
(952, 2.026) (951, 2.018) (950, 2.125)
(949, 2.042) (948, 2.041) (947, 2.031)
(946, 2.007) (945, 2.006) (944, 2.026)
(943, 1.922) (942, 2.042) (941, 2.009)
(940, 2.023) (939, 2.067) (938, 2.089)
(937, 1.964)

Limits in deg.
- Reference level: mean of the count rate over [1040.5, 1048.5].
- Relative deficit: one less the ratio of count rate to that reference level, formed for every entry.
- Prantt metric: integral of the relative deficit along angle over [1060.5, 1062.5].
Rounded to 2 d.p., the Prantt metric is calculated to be 0.04 deg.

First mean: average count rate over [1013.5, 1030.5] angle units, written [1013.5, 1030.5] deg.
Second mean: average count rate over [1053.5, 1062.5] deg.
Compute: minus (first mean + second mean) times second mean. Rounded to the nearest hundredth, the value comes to -7.75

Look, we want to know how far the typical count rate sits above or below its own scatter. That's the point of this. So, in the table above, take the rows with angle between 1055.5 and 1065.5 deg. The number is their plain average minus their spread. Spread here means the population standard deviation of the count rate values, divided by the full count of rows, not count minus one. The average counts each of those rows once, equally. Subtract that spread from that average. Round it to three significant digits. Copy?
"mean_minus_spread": 1.91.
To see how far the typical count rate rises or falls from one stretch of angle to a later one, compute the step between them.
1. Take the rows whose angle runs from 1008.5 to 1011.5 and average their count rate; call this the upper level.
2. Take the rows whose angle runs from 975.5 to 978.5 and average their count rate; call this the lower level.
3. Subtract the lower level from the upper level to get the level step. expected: -0.022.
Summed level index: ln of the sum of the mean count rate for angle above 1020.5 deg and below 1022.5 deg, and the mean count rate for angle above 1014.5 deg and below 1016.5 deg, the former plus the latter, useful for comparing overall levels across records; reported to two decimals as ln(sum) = 1.39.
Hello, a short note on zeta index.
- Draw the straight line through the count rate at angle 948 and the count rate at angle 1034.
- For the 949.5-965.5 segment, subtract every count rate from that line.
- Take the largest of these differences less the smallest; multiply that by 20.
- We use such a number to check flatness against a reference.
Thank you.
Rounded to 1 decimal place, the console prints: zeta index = 4.0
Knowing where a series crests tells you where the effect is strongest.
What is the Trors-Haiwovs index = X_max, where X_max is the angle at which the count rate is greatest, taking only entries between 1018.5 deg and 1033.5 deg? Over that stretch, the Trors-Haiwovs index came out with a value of 1024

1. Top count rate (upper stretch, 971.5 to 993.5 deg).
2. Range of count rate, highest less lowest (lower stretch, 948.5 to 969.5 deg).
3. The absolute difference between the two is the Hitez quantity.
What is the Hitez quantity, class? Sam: 1.879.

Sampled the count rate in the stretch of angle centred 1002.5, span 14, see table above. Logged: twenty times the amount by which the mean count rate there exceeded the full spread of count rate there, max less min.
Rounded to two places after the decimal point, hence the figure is 37.37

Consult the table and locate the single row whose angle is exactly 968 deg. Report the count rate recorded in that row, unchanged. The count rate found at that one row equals 1.999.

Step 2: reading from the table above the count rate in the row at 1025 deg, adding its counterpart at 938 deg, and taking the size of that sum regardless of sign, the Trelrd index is 4.12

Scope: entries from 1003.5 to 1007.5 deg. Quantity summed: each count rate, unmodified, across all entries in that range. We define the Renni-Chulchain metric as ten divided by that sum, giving 1.232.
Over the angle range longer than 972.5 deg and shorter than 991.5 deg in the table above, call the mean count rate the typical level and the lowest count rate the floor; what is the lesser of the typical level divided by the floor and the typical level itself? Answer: 1.03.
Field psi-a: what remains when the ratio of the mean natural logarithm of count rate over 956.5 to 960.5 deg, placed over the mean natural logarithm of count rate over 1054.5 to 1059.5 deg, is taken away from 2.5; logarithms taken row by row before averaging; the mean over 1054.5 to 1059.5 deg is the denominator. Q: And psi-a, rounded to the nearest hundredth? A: 1.48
